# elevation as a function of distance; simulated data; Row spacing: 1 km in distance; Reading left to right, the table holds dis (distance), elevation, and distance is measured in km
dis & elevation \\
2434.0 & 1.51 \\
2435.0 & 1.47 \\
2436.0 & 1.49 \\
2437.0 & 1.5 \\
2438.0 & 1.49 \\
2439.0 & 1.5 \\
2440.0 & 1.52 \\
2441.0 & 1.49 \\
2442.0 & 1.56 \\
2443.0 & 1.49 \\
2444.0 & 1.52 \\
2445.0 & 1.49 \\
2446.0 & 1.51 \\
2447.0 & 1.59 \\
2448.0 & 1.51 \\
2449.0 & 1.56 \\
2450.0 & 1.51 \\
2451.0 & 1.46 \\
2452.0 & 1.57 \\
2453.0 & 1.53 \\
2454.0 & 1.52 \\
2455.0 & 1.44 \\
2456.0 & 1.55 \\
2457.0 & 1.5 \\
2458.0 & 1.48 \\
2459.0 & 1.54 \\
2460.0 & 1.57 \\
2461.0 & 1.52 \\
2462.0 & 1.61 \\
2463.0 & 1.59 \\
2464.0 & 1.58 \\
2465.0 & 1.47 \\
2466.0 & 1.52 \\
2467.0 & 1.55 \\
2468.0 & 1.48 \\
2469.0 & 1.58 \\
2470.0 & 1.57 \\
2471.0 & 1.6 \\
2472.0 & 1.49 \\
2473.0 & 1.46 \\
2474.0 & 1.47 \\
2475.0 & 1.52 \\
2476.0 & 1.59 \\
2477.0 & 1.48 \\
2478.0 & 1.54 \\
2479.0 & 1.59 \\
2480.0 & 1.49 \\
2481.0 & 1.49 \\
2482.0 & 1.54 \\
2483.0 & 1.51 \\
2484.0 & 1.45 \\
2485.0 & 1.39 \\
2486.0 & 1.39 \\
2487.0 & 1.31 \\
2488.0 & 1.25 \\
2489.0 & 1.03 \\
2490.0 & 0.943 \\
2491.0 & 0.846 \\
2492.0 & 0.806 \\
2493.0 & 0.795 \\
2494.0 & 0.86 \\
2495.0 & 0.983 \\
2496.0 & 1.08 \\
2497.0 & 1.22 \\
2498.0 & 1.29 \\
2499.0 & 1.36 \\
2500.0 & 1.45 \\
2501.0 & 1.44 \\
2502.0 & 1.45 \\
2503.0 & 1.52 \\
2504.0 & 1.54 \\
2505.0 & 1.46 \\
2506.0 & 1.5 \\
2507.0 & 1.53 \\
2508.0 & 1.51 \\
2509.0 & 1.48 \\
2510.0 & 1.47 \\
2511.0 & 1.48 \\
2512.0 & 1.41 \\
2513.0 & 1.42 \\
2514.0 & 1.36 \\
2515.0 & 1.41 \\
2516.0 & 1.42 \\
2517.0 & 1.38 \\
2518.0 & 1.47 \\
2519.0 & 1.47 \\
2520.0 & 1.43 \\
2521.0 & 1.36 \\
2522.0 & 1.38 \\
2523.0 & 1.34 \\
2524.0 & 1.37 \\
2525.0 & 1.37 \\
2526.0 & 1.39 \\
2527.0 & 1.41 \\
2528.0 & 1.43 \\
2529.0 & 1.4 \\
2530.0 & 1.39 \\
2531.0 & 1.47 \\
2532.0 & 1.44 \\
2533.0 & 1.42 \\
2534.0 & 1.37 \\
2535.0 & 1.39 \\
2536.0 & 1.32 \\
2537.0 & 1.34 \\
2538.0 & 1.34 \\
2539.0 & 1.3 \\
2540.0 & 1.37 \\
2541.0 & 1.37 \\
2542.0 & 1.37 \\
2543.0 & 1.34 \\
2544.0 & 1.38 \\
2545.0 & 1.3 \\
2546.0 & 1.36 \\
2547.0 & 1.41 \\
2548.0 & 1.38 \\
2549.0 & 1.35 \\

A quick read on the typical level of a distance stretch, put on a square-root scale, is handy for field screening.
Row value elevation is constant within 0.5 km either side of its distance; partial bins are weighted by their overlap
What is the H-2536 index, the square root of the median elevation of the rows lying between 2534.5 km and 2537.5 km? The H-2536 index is 1.16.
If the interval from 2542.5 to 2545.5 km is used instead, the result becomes 1.16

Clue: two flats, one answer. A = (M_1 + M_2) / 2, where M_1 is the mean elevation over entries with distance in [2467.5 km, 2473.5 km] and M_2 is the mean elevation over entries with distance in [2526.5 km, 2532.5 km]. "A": 1.48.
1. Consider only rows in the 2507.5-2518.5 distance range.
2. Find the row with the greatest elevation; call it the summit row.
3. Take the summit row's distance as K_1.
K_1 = 2508.0 km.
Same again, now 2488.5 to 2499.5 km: 2499.0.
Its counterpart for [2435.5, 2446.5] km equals 2442.0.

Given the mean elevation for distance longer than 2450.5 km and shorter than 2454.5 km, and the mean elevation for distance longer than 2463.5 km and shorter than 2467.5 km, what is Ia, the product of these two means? 2.33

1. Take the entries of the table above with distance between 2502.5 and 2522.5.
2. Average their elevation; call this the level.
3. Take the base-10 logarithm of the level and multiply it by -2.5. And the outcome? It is -0.40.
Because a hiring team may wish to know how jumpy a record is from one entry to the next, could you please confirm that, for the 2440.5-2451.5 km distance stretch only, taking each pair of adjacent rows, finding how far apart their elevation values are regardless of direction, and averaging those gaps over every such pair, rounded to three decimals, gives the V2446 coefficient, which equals 0.053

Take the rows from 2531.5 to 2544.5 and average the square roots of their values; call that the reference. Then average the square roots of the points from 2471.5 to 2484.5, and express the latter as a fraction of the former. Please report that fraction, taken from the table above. 1.05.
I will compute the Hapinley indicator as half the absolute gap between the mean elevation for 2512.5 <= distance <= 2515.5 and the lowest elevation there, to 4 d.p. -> 0.0183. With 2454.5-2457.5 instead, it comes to 0.0283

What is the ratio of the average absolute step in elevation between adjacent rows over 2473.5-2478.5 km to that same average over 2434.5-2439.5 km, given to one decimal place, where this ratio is 5.8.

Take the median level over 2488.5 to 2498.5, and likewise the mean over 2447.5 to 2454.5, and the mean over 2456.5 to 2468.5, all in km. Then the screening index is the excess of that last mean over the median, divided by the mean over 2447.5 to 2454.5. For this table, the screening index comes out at 0.38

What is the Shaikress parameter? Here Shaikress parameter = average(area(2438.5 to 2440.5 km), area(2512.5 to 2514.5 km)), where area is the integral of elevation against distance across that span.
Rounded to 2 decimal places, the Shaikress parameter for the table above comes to 2.90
